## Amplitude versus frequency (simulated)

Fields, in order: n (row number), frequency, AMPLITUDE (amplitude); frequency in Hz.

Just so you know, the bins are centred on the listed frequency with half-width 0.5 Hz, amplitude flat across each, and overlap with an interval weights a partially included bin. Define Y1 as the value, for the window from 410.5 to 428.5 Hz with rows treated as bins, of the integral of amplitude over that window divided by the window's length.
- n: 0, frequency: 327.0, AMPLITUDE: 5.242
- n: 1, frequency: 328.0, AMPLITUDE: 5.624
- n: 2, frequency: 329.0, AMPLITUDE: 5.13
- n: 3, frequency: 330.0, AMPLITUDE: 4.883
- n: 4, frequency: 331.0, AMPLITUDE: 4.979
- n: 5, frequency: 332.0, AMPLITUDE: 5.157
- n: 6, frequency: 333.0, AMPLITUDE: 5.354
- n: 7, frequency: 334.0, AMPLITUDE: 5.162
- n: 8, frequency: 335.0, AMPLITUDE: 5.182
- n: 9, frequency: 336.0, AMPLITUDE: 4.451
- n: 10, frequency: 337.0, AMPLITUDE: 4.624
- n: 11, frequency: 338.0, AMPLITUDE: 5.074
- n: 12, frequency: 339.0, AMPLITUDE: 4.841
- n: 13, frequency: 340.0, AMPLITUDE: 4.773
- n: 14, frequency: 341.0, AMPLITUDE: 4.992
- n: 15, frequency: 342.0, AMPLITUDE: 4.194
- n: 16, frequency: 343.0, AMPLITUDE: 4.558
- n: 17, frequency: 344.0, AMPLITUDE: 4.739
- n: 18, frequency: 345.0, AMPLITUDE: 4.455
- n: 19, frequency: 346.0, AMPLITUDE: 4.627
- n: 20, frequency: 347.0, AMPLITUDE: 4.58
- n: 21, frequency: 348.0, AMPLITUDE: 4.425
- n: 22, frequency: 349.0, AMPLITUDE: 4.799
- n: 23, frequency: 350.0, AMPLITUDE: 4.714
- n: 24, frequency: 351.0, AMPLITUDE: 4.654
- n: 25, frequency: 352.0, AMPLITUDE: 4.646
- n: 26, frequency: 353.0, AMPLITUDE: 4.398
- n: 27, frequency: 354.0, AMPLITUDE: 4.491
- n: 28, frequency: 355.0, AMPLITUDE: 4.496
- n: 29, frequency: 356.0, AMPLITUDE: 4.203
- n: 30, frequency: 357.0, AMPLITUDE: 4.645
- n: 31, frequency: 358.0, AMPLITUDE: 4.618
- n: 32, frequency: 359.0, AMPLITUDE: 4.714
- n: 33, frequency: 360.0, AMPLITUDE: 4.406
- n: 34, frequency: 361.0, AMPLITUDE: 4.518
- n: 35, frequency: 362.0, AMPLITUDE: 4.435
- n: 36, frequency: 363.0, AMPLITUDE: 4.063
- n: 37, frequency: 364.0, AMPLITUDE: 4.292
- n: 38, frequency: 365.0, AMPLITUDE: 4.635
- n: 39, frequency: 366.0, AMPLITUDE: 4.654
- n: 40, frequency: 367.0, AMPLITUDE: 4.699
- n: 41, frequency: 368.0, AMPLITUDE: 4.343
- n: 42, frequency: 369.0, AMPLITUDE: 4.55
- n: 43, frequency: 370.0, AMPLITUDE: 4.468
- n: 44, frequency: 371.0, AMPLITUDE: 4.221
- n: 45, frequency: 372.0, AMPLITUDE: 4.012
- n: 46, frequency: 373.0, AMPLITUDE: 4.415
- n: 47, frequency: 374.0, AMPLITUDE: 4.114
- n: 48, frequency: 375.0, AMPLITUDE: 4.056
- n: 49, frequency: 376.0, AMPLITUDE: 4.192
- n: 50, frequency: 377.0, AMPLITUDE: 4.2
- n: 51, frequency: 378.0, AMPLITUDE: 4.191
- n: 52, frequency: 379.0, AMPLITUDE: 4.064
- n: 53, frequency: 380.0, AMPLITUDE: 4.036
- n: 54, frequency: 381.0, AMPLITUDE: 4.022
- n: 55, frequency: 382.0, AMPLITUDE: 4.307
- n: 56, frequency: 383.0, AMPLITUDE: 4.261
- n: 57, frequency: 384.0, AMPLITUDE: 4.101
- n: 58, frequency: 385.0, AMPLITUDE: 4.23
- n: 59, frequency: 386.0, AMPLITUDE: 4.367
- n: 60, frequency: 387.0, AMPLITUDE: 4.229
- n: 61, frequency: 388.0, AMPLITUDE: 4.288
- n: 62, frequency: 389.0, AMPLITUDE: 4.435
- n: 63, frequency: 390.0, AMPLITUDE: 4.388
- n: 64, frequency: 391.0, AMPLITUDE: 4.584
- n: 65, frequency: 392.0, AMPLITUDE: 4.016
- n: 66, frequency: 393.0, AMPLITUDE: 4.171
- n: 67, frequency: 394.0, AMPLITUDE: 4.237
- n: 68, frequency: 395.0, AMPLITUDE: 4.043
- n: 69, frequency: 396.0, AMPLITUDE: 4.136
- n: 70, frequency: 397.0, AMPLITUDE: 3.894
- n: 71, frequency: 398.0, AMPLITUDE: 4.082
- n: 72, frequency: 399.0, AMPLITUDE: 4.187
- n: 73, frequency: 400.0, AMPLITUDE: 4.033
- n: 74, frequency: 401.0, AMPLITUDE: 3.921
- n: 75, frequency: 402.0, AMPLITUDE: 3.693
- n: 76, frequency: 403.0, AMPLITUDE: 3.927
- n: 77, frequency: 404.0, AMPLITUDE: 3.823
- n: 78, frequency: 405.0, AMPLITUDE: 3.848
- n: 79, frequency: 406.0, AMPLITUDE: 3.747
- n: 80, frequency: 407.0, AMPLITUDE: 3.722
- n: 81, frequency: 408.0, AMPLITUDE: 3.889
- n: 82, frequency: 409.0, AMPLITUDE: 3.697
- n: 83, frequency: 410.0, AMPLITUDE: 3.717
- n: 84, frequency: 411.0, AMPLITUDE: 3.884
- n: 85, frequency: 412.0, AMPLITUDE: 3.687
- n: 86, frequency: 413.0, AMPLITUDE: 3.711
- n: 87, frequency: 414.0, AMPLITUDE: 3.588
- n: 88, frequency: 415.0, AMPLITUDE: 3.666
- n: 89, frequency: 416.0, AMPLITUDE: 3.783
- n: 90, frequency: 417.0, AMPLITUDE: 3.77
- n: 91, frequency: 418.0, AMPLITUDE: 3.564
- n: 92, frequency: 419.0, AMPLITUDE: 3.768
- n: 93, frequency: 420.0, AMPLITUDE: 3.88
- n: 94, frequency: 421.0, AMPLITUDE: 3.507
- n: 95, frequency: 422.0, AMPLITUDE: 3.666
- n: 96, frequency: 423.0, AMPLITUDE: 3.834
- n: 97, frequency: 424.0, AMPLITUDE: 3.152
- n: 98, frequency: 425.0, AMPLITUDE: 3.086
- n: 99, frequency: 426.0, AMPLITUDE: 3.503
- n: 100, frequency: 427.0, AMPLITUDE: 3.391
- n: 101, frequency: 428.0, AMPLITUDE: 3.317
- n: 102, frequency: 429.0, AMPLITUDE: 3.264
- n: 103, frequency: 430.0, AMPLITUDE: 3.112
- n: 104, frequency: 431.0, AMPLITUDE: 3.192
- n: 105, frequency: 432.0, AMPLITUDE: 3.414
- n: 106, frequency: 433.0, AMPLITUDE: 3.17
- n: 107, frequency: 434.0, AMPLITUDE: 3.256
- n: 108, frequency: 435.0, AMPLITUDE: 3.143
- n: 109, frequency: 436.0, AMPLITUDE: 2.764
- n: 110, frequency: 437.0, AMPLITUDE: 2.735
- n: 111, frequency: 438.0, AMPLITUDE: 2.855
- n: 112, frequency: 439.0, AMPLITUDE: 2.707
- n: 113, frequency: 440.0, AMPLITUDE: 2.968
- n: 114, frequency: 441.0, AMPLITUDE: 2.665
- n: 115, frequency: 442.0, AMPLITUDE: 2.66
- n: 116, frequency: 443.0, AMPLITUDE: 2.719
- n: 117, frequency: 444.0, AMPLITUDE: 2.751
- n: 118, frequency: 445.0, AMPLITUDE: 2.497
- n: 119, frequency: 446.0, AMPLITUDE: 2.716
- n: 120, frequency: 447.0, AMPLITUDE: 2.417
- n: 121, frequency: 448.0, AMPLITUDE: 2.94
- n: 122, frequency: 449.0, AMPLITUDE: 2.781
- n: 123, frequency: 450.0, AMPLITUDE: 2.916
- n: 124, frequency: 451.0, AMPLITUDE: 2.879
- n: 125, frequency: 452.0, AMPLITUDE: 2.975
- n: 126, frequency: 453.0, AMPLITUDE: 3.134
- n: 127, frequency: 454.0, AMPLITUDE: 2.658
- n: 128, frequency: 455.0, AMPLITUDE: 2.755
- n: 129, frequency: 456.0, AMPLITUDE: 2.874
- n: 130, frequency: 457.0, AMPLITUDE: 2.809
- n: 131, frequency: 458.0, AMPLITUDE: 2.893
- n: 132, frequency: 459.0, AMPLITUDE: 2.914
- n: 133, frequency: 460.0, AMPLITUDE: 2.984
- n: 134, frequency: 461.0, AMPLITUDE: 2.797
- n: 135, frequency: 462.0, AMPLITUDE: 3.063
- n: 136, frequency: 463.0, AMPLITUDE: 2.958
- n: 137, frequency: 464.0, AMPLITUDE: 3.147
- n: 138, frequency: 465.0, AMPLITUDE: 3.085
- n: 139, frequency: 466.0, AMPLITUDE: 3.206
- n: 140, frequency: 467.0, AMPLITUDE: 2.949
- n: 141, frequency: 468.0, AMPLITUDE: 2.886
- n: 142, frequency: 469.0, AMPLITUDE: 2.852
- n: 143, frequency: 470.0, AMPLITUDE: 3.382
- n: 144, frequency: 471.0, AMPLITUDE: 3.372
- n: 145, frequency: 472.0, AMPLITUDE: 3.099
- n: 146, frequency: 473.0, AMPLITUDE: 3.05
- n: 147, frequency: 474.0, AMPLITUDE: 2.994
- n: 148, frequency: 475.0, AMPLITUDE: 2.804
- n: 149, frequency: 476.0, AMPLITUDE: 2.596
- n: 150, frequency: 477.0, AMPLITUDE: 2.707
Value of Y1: 3.6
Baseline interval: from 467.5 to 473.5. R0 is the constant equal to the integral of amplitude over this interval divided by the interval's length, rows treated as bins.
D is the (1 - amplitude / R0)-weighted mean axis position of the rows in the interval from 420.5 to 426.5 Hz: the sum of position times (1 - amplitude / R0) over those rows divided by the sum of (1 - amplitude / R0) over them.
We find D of 422.9 Hz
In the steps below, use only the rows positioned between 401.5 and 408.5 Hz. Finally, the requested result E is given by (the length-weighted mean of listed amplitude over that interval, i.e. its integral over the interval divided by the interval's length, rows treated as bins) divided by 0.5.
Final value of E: 8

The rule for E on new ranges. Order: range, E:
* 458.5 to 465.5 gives 6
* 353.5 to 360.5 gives 9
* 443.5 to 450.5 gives 5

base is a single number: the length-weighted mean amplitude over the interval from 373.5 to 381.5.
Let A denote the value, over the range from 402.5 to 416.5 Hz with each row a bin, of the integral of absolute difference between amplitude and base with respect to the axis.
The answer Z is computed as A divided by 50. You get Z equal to 0.10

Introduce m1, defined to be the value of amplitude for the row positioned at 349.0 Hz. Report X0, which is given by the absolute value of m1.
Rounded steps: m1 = 4.799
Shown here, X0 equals 4.8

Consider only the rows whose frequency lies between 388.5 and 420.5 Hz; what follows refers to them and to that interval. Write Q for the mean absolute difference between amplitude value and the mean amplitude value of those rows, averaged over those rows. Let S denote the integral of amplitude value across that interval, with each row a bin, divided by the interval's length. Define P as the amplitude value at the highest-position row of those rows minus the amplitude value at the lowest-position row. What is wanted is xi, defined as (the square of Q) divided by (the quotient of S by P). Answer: -0.006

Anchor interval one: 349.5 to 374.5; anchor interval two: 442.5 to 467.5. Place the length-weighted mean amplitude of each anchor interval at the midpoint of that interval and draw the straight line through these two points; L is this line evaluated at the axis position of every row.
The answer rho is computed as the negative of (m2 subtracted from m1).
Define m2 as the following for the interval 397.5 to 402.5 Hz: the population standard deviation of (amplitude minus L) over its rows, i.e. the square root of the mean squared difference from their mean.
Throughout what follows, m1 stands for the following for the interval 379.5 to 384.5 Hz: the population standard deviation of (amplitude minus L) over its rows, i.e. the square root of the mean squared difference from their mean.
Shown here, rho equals 0.02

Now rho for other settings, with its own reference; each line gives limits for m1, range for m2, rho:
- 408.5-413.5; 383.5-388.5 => 0.03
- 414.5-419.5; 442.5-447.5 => 0.03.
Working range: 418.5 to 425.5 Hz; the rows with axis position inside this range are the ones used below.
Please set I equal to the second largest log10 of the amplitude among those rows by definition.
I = 0.58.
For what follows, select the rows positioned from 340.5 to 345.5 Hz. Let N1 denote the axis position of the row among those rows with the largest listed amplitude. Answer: 341.0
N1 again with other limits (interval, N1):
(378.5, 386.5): 386.0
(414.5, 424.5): 420.0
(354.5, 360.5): 359.0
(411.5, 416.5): 416.0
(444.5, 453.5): 453.0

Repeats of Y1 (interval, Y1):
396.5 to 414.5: 3.8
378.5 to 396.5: 4.2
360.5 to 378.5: 4.3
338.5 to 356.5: 4.6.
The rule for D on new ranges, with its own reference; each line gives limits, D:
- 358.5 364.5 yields 361.3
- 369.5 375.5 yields 372.4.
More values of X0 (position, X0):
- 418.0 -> 3.6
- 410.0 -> 3.7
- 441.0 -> 2.7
